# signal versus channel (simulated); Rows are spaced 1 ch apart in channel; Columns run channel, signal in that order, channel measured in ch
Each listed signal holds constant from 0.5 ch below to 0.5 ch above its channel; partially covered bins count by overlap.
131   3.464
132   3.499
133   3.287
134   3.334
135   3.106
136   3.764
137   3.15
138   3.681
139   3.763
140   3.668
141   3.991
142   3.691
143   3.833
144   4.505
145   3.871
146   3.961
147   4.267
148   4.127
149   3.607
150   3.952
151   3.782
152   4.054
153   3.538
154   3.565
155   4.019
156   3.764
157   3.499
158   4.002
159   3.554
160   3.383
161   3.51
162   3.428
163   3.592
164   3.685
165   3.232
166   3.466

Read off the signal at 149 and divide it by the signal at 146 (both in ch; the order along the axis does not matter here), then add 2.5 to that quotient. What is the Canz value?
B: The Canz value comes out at 3.41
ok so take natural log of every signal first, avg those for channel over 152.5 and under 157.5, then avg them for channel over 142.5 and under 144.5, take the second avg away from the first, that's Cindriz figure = -0.12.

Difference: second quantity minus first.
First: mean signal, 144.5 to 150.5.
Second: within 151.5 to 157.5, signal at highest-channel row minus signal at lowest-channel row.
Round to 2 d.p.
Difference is -4.52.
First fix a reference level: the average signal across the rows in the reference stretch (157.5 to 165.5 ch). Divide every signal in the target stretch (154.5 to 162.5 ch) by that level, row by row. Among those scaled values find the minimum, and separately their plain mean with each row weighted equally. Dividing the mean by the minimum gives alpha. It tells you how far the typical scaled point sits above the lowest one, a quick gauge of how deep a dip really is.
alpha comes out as 1.08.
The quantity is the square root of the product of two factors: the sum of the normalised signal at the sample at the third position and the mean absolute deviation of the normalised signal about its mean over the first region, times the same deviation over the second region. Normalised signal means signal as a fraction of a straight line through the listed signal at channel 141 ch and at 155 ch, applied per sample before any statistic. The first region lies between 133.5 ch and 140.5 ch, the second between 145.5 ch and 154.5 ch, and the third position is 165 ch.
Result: 0.22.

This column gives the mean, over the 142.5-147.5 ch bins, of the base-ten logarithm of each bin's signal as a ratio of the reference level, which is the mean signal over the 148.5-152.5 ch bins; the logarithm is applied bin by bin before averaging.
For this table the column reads 0.03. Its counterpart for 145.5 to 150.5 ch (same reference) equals 0.01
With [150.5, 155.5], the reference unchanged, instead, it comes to -0.01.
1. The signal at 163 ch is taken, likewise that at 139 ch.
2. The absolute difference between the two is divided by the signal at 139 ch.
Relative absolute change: 0.045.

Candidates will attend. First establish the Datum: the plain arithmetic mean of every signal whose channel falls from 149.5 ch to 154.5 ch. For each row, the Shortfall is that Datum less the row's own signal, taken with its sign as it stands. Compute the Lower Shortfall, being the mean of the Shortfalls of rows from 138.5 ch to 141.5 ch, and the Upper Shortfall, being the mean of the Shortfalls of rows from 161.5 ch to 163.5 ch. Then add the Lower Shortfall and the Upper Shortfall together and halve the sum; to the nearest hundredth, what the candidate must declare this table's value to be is 0.12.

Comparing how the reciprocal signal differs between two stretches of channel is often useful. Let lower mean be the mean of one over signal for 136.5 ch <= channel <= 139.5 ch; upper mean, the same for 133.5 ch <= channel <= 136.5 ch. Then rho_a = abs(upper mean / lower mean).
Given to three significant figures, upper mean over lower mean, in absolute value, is 1.04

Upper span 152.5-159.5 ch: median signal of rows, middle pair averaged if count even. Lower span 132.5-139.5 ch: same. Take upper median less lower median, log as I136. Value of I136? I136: 0.23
